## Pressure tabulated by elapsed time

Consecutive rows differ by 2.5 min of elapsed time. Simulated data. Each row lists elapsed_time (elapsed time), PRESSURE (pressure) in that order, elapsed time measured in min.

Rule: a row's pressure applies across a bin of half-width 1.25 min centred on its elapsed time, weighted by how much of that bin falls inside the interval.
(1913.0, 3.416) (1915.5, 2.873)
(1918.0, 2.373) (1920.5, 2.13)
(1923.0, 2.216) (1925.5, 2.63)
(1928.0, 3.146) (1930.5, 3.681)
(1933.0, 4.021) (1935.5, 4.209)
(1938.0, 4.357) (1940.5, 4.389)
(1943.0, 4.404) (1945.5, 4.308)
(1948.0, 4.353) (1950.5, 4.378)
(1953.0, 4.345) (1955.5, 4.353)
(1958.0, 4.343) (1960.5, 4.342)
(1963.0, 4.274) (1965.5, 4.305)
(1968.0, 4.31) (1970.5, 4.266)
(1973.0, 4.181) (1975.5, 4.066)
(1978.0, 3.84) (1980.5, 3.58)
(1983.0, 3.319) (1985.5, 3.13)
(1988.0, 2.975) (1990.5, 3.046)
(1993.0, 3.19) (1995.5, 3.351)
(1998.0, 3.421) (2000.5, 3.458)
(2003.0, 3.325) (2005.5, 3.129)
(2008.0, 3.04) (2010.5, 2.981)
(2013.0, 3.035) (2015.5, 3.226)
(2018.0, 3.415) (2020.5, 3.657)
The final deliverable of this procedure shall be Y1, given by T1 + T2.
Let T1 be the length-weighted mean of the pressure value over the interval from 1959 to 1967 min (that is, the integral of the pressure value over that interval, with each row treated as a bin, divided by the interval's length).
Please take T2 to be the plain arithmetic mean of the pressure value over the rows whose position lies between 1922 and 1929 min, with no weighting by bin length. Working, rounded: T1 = 4.31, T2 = 2.7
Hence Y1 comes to 7.0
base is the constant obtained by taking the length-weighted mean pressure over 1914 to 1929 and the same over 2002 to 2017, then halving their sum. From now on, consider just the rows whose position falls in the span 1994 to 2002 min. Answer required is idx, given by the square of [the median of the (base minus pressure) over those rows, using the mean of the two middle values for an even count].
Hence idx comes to 0.33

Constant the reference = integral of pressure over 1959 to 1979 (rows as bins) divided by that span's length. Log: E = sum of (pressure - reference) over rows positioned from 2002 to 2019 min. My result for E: -7.3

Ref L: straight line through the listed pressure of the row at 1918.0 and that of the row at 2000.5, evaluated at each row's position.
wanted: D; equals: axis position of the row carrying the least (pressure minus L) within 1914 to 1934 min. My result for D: 1920.5 min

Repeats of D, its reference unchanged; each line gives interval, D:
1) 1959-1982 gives 1980.5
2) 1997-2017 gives 2010.5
